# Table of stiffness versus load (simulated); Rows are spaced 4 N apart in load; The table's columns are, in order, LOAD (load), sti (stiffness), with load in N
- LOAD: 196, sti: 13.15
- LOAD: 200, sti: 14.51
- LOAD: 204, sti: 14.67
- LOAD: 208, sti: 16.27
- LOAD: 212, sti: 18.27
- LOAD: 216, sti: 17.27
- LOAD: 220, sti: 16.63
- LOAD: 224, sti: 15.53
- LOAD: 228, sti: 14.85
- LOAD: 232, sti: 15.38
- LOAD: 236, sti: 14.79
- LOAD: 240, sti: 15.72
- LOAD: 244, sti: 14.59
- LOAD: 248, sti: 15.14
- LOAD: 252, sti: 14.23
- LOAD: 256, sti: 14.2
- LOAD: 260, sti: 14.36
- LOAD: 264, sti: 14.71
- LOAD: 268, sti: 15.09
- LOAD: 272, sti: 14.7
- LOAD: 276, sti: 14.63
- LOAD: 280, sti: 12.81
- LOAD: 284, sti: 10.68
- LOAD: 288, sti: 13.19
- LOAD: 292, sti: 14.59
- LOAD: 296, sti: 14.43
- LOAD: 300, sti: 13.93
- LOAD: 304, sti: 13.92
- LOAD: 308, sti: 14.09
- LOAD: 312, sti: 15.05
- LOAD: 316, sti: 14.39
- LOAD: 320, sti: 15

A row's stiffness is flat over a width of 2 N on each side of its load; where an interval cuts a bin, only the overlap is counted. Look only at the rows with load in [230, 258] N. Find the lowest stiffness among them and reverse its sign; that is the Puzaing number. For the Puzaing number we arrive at -14.2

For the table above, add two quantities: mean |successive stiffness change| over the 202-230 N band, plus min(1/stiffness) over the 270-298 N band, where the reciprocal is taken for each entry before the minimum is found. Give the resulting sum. 1.2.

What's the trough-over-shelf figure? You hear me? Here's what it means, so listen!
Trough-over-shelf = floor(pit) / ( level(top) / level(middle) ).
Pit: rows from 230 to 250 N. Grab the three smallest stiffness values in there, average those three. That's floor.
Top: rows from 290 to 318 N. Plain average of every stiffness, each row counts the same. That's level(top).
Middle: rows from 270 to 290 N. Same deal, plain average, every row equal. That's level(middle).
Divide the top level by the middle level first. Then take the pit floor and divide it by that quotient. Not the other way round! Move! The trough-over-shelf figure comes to 13.7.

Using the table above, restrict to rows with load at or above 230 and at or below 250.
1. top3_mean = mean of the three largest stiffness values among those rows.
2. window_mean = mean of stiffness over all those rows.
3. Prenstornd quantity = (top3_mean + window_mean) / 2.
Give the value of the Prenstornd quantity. 15.3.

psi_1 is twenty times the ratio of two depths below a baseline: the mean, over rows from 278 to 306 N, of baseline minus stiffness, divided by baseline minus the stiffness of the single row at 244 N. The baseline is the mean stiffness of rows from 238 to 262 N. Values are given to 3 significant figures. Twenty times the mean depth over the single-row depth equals 230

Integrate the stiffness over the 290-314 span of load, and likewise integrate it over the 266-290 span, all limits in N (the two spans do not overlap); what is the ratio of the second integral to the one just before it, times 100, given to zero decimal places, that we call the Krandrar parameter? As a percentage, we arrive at 94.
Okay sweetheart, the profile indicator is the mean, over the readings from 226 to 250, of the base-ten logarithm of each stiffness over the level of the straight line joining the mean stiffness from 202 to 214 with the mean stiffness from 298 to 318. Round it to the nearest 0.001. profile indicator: -0.019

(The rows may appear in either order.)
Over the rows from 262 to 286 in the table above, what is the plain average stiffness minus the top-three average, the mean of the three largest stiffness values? -1.1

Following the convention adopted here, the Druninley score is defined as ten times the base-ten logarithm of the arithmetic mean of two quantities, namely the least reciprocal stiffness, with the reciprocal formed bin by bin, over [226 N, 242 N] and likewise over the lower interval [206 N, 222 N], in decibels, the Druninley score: -12.3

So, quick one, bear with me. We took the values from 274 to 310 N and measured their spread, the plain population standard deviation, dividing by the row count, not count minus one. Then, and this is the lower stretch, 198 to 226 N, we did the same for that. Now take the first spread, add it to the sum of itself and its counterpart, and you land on 3.6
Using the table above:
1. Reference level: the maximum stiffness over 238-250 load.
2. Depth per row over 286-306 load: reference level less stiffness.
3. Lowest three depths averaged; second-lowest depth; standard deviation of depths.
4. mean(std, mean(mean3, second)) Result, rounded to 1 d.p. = 0.9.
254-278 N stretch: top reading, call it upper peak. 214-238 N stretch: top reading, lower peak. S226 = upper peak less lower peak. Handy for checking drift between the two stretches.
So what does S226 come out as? -2.2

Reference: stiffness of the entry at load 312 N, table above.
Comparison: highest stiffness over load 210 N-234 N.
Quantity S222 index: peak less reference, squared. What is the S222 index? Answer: 10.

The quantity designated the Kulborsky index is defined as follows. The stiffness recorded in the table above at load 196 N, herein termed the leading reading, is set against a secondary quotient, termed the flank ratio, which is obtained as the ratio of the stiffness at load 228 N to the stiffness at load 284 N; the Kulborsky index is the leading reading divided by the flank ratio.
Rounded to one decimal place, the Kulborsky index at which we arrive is 9.5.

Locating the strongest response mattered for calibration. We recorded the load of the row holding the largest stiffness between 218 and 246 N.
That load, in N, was 220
